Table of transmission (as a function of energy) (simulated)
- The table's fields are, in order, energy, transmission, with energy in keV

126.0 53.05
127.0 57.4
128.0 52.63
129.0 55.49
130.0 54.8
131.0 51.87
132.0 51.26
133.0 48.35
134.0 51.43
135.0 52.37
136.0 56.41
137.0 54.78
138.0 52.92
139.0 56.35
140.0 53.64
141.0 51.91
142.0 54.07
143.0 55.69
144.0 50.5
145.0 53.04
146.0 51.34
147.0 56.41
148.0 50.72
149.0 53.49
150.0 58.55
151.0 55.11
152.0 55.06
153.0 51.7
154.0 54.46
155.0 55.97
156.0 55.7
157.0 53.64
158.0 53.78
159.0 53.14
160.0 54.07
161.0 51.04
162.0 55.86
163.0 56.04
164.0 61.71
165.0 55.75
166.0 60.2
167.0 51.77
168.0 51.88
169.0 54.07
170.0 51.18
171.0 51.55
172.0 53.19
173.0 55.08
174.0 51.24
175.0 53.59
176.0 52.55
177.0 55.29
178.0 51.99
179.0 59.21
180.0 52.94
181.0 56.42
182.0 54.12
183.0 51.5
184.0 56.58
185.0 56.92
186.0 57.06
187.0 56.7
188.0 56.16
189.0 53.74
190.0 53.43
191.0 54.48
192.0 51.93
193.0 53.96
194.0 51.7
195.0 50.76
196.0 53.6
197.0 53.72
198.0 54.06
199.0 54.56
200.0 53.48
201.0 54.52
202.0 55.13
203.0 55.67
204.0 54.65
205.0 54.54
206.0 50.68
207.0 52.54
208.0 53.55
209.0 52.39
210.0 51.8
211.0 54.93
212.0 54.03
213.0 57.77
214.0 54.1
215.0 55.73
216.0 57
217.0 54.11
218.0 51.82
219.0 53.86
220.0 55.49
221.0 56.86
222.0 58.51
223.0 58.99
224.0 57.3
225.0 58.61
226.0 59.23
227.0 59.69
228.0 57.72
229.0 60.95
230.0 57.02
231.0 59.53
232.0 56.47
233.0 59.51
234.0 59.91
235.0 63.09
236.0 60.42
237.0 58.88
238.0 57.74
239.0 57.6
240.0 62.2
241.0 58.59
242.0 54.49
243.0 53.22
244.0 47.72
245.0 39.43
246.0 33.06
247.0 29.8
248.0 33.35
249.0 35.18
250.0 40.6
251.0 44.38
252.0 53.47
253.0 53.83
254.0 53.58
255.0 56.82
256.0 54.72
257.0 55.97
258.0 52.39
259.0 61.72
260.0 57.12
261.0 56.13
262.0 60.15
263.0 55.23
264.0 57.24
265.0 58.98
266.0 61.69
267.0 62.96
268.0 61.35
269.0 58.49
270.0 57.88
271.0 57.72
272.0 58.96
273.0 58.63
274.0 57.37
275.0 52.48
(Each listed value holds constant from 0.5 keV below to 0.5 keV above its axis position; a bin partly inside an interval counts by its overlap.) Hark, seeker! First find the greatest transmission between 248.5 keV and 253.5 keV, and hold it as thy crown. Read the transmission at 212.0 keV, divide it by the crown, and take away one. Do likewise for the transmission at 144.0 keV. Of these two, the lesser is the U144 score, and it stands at -0.062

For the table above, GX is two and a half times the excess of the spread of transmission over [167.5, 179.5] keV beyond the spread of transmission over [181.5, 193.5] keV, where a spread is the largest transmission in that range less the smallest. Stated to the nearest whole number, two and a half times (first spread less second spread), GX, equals 6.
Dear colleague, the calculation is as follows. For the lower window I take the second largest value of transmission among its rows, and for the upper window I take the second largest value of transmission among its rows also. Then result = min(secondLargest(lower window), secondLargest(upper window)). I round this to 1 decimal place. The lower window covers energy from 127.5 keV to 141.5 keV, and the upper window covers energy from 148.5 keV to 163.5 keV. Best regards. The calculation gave 56.0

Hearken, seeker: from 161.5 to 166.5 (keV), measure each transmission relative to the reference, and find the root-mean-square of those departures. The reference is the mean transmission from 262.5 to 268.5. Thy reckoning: 3.0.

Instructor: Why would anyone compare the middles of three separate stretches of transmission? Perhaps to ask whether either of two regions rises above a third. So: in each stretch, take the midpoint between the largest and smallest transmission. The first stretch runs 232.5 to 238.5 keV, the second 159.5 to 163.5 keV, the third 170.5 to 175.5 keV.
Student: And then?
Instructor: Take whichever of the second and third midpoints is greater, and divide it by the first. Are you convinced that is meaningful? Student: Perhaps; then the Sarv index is 0.89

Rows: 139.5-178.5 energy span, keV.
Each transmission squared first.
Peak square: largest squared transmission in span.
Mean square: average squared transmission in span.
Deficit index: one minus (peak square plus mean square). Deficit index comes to -6729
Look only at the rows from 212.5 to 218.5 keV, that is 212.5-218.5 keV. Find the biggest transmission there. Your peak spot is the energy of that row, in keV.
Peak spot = 213.0 keV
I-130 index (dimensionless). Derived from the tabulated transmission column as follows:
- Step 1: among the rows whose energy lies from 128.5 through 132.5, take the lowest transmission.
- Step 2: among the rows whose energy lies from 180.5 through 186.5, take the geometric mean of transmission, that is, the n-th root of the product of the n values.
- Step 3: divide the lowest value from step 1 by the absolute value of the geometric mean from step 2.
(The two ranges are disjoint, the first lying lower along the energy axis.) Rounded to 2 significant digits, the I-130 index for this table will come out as 0.93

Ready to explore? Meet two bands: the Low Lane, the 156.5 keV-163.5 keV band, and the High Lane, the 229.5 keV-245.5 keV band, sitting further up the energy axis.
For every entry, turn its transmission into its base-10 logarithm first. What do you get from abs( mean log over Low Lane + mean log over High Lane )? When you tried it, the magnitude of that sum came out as 3.48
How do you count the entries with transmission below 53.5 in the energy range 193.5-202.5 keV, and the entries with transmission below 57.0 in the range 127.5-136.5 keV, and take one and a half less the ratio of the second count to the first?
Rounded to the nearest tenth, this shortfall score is -1.5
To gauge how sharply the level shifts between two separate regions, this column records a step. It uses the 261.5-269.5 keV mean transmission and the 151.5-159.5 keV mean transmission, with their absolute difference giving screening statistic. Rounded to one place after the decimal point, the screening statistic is 5.3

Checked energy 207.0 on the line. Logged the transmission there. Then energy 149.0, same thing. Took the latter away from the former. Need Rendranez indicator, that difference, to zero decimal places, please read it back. -1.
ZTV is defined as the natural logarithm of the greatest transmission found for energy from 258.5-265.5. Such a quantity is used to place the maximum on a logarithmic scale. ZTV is 4.12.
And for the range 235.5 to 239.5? 4.10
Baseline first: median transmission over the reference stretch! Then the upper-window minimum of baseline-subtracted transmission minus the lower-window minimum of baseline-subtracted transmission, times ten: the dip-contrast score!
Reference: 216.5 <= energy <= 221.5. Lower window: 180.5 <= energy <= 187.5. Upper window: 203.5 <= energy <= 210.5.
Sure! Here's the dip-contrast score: -8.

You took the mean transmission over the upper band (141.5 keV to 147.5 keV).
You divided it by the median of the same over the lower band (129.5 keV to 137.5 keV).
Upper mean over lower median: 1.03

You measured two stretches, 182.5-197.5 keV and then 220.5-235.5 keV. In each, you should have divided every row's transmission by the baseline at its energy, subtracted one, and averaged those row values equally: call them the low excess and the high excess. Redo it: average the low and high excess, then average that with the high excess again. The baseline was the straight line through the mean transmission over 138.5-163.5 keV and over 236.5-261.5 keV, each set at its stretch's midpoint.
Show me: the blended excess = 0.12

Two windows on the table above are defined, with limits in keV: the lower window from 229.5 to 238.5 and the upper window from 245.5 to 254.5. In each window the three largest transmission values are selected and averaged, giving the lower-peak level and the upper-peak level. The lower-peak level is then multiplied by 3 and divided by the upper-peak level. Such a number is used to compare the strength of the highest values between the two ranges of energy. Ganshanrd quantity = 3.42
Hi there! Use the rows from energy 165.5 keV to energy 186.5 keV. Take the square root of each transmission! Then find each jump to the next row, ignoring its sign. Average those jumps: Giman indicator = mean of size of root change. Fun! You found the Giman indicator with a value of 0.20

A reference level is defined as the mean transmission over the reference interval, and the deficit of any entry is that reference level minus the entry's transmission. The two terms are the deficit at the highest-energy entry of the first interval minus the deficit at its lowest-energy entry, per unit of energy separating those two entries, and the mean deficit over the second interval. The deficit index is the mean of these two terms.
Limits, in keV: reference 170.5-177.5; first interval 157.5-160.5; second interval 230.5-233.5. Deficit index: -2.7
